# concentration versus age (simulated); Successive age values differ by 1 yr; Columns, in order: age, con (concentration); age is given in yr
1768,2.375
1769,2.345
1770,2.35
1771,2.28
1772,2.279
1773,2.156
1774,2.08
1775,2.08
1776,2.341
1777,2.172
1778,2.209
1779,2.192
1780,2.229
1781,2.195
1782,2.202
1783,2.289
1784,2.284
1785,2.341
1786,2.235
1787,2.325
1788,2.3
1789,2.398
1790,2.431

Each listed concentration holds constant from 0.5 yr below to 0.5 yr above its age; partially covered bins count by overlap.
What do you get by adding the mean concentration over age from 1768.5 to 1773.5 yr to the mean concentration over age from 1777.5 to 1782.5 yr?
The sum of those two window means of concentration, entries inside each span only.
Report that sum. 4.487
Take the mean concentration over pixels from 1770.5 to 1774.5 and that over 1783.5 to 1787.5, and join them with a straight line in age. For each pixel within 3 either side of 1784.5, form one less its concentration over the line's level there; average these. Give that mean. 0.004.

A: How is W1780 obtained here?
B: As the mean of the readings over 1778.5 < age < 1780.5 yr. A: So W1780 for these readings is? 2.21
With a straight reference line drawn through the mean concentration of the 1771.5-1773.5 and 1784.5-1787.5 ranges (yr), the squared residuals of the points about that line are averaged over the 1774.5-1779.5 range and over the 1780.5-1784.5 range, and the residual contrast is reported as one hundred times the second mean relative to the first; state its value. 31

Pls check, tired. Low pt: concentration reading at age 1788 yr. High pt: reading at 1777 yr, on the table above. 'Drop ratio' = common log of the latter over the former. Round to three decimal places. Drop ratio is -0.025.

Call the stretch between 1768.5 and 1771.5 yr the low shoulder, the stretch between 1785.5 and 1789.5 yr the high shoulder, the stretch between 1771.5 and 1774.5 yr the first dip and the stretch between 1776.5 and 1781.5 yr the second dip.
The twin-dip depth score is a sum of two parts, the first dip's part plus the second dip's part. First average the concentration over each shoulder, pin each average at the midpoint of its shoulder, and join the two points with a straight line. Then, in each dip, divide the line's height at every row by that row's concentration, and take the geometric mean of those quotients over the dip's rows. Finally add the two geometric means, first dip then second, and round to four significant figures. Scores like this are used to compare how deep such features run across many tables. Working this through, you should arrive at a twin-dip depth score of 2.125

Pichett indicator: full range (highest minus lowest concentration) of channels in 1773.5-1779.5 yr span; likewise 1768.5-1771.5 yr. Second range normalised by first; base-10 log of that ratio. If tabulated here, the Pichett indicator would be -0.6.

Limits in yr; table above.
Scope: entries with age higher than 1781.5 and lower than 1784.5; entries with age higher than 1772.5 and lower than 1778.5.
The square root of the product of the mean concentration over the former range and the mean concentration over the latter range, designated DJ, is 2.22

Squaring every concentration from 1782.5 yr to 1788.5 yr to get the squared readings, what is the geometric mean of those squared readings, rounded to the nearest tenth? 5.3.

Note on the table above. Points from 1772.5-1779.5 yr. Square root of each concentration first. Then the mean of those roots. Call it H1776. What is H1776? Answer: 1.475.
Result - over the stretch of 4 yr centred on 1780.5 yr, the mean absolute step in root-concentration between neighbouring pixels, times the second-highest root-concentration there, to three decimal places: 0.013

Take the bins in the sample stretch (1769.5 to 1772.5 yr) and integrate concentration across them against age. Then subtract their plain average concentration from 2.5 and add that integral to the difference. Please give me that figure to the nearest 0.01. 7.11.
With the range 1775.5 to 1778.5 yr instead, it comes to 6.98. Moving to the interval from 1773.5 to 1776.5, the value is 6.83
